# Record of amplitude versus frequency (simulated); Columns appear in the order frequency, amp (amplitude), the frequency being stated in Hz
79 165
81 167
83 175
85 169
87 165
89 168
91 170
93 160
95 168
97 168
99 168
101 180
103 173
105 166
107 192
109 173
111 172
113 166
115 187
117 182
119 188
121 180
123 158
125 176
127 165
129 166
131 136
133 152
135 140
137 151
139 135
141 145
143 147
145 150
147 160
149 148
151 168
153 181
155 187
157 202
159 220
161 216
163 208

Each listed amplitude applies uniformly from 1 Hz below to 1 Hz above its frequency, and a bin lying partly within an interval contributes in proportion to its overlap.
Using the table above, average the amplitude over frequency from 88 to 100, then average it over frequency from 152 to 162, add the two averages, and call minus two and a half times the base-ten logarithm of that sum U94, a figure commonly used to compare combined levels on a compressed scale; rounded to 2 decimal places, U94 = -6.42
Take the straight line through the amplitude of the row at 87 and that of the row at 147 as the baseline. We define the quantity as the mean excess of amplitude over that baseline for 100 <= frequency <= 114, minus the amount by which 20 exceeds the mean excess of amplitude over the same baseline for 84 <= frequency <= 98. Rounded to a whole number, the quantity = -7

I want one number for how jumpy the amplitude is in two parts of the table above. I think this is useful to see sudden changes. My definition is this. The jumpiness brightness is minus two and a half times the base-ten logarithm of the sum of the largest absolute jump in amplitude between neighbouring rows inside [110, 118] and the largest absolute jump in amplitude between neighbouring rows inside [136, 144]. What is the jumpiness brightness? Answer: -3.9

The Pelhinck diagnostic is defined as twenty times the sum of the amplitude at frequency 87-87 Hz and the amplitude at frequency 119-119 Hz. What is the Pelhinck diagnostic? 7060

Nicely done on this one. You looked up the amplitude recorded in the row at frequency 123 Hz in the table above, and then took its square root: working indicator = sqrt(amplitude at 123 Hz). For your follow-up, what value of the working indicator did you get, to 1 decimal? 12.6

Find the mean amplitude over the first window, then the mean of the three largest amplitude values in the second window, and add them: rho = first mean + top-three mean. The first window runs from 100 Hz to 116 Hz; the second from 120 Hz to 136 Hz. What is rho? 350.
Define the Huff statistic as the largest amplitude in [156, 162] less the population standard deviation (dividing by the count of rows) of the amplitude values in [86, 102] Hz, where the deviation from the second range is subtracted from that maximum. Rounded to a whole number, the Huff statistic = 215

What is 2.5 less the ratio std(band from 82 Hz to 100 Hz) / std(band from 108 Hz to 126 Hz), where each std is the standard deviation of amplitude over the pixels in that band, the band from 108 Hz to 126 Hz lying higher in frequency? 2.09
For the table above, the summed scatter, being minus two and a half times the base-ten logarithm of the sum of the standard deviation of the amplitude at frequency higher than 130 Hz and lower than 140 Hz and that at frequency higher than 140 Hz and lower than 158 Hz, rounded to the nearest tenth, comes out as -3.6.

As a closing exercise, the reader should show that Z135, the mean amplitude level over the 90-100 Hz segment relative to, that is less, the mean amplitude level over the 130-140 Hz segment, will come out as 24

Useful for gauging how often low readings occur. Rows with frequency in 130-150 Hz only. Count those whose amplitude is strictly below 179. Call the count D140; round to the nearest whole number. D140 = 10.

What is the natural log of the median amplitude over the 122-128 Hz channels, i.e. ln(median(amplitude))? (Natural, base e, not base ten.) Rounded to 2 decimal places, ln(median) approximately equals 5.11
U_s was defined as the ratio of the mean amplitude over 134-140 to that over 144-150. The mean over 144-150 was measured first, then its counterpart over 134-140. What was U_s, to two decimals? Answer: 0.93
